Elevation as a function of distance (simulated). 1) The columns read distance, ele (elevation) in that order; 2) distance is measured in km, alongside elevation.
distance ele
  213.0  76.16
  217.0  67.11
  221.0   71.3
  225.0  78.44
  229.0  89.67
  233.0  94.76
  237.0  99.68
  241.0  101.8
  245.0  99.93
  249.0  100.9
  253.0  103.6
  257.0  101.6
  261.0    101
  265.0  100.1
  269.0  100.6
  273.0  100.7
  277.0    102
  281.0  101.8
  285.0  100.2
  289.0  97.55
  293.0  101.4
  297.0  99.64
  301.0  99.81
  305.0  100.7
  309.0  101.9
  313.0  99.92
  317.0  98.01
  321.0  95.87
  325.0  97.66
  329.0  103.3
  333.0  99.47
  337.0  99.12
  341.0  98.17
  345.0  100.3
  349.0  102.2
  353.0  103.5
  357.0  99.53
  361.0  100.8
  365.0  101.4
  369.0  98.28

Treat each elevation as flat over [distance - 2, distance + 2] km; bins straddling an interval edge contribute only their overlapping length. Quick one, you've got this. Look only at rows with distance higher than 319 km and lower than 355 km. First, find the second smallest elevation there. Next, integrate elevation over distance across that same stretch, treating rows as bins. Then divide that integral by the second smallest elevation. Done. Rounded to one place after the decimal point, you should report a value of 36.8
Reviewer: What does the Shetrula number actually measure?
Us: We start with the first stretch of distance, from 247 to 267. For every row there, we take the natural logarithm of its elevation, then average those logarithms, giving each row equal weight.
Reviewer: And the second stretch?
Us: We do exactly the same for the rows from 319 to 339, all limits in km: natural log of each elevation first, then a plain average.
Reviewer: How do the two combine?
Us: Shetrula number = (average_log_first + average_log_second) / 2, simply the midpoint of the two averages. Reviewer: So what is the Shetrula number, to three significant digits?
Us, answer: 4.61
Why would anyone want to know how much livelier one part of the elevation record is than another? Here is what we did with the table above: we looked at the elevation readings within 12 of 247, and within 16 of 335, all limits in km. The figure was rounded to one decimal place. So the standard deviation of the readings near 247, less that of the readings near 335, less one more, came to -2.0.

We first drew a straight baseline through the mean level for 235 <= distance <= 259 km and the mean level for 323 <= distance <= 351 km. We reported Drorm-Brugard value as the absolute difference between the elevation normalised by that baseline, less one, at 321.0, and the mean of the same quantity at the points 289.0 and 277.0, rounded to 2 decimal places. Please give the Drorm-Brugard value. 0.03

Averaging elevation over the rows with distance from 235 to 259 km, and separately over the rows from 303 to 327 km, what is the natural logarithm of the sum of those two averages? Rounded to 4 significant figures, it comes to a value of 5.300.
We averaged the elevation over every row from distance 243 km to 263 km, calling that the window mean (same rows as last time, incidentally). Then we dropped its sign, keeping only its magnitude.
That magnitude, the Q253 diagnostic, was 101.4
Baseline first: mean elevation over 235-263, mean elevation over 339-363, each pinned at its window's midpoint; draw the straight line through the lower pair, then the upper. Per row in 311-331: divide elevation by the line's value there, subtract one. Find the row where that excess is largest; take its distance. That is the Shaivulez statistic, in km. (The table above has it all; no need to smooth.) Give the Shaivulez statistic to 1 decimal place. 329.0 km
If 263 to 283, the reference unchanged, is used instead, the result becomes 277.0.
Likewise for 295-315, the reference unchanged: 309.0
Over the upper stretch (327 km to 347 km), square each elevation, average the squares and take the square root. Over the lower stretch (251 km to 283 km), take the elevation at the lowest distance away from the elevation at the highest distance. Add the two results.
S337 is 98.3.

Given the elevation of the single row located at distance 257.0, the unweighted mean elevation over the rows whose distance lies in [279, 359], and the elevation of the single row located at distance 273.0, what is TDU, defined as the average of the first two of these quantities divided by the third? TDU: 1.00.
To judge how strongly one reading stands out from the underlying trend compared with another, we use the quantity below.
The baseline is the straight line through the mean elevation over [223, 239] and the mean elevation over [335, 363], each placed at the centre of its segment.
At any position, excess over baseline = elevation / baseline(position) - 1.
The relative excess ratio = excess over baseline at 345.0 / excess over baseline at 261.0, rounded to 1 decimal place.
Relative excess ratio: 0.0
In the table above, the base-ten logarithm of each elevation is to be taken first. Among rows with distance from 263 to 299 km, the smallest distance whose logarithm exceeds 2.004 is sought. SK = 277.0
